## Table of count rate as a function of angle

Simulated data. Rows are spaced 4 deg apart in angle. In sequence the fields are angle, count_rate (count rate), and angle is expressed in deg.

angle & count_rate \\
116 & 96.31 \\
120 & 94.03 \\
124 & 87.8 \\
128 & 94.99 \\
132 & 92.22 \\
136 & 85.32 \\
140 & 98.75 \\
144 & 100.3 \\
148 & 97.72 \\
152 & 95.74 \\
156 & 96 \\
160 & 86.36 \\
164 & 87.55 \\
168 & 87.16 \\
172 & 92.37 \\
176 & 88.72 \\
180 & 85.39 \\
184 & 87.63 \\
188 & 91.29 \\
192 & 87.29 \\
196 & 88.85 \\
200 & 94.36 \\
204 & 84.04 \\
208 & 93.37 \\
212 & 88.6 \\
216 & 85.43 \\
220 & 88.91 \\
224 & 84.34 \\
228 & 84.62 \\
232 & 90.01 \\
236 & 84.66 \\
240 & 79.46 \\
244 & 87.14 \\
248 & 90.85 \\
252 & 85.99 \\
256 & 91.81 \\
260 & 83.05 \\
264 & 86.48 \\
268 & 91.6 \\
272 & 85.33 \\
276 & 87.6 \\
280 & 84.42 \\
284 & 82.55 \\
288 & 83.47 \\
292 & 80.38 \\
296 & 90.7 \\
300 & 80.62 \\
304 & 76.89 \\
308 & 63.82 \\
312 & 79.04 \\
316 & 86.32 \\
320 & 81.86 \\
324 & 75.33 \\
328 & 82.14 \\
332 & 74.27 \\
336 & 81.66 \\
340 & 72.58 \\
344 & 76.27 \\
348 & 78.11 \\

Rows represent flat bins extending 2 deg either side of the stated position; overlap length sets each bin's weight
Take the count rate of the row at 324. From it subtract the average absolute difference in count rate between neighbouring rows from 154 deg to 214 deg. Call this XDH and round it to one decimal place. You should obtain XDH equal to 70.7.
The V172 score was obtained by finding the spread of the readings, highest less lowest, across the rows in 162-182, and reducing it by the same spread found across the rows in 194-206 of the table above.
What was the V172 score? -3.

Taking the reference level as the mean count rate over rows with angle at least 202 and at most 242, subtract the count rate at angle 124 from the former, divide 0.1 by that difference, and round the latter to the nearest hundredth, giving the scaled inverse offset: -0.07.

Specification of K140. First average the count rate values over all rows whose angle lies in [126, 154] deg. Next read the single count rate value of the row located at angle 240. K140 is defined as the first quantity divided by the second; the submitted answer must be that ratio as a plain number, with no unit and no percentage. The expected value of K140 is 1.20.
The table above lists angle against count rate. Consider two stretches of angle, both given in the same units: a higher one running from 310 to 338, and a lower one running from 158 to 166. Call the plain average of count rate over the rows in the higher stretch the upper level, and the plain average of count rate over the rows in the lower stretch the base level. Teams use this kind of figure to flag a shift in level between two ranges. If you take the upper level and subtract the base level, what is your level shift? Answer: -6.9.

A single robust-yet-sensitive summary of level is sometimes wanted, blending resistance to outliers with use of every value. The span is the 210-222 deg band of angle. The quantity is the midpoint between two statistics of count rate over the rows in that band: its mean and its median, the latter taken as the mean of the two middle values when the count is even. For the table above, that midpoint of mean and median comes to 88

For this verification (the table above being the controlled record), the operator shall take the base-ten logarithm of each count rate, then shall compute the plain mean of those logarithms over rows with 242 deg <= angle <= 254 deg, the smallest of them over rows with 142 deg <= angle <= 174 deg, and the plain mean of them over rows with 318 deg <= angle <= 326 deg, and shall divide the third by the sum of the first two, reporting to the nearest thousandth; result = 0.488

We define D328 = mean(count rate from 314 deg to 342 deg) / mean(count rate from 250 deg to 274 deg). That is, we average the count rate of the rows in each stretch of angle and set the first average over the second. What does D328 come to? 0.91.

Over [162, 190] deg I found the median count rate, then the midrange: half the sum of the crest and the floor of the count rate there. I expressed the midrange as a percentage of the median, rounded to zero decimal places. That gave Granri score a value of 101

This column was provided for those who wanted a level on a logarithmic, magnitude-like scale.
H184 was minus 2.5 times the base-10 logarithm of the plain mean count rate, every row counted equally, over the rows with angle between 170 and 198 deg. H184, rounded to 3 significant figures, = -4.87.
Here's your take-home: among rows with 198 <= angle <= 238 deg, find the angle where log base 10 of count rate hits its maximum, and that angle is 200 deg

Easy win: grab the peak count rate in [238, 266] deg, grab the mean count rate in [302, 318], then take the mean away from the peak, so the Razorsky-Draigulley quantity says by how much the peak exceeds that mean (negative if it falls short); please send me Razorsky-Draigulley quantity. 15.3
